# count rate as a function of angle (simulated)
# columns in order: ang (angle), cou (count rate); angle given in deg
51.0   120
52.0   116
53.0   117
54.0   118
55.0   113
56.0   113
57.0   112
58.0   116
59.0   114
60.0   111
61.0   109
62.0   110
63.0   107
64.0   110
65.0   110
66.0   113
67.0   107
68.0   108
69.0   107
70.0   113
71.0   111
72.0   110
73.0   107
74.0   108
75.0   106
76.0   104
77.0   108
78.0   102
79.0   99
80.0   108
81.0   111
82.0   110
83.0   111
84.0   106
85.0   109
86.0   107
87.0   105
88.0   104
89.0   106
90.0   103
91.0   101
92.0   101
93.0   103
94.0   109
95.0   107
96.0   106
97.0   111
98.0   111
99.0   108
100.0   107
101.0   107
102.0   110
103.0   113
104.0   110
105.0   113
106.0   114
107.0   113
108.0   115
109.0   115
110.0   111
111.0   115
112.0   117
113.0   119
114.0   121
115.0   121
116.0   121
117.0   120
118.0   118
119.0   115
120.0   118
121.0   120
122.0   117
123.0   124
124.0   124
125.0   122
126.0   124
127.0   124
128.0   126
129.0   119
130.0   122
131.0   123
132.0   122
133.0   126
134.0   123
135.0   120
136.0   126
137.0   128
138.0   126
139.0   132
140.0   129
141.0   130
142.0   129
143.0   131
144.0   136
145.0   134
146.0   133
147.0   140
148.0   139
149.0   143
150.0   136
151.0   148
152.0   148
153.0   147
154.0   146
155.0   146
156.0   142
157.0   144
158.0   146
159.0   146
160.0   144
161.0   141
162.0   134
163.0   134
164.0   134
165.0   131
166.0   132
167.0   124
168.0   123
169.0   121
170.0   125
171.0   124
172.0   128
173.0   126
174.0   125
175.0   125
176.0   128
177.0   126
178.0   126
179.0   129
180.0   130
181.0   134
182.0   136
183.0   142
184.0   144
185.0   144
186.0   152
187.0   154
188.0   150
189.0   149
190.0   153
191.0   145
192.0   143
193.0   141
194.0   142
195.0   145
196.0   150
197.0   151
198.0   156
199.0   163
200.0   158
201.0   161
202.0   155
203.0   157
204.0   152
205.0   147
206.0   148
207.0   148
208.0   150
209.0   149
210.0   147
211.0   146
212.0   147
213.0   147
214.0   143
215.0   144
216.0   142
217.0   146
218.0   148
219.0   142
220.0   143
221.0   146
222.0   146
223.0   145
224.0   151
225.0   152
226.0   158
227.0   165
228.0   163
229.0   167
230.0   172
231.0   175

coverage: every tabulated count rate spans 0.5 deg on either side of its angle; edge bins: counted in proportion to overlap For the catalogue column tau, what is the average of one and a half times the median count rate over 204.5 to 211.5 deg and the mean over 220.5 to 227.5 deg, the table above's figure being 187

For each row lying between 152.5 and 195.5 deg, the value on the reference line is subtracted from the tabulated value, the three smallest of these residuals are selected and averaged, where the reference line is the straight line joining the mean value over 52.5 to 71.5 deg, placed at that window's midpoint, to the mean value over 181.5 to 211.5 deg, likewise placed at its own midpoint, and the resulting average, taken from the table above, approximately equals -19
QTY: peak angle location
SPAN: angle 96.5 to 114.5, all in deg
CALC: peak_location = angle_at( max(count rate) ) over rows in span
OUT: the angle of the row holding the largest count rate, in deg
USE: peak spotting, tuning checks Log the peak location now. 114.0 deg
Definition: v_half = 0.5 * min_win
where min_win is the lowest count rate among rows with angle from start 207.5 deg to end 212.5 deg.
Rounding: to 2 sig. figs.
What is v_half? 73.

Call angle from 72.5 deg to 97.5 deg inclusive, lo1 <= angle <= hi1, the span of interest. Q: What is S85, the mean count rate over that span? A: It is 106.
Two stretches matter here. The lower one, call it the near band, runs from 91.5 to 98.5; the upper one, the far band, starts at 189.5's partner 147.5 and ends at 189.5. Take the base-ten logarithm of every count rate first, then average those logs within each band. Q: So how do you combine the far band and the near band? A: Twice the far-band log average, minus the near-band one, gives 2.24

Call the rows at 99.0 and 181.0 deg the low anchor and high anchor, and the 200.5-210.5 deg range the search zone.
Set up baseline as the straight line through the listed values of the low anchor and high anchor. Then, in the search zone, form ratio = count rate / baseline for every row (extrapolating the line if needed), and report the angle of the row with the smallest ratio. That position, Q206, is 210.0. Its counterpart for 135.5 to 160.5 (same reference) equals 138.0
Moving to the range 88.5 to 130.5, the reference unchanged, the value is 92.0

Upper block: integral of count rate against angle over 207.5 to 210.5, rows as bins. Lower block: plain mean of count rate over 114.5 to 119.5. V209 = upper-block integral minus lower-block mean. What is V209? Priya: 327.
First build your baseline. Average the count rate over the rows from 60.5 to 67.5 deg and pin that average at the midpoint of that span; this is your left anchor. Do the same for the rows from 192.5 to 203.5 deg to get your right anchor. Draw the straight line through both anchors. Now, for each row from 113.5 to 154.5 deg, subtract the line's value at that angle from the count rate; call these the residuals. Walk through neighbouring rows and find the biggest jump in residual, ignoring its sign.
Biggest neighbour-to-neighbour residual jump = 11.7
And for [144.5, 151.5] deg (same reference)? 11.7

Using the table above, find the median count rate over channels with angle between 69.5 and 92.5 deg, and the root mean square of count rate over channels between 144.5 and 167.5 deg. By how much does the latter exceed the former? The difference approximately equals 33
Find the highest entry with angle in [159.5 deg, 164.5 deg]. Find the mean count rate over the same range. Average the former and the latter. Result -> 141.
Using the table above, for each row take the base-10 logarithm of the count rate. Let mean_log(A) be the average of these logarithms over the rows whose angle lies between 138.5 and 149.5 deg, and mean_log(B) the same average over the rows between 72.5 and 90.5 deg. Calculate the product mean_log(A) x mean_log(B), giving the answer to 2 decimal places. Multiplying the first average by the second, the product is 4.31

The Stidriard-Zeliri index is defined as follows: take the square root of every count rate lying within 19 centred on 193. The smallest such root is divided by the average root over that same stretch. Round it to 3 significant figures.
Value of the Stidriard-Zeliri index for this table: 0.969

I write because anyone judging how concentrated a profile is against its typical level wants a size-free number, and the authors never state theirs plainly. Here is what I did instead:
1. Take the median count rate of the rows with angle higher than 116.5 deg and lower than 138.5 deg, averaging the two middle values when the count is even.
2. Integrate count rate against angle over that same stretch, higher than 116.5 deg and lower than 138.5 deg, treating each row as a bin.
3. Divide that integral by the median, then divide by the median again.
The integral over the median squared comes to 0.179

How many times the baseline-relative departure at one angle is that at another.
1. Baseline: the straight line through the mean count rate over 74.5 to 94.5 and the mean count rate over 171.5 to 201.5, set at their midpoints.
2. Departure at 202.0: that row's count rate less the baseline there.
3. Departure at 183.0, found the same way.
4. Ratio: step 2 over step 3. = 6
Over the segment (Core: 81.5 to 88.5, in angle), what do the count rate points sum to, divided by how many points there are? 107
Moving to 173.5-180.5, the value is 127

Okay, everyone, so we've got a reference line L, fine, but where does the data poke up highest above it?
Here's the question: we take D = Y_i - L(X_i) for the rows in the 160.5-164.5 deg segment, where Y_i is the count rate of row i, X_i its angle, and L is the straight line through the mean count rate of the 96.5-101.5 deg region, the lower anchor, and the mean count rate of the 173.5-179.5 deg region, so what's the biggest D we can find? 18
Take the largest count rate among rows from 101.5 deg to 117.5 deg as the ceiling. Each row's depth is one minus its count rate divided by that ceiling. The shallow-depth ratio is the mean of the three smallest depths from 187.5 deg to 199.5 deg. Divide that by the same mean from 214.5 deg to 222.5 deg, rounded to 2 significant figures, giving 1.4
